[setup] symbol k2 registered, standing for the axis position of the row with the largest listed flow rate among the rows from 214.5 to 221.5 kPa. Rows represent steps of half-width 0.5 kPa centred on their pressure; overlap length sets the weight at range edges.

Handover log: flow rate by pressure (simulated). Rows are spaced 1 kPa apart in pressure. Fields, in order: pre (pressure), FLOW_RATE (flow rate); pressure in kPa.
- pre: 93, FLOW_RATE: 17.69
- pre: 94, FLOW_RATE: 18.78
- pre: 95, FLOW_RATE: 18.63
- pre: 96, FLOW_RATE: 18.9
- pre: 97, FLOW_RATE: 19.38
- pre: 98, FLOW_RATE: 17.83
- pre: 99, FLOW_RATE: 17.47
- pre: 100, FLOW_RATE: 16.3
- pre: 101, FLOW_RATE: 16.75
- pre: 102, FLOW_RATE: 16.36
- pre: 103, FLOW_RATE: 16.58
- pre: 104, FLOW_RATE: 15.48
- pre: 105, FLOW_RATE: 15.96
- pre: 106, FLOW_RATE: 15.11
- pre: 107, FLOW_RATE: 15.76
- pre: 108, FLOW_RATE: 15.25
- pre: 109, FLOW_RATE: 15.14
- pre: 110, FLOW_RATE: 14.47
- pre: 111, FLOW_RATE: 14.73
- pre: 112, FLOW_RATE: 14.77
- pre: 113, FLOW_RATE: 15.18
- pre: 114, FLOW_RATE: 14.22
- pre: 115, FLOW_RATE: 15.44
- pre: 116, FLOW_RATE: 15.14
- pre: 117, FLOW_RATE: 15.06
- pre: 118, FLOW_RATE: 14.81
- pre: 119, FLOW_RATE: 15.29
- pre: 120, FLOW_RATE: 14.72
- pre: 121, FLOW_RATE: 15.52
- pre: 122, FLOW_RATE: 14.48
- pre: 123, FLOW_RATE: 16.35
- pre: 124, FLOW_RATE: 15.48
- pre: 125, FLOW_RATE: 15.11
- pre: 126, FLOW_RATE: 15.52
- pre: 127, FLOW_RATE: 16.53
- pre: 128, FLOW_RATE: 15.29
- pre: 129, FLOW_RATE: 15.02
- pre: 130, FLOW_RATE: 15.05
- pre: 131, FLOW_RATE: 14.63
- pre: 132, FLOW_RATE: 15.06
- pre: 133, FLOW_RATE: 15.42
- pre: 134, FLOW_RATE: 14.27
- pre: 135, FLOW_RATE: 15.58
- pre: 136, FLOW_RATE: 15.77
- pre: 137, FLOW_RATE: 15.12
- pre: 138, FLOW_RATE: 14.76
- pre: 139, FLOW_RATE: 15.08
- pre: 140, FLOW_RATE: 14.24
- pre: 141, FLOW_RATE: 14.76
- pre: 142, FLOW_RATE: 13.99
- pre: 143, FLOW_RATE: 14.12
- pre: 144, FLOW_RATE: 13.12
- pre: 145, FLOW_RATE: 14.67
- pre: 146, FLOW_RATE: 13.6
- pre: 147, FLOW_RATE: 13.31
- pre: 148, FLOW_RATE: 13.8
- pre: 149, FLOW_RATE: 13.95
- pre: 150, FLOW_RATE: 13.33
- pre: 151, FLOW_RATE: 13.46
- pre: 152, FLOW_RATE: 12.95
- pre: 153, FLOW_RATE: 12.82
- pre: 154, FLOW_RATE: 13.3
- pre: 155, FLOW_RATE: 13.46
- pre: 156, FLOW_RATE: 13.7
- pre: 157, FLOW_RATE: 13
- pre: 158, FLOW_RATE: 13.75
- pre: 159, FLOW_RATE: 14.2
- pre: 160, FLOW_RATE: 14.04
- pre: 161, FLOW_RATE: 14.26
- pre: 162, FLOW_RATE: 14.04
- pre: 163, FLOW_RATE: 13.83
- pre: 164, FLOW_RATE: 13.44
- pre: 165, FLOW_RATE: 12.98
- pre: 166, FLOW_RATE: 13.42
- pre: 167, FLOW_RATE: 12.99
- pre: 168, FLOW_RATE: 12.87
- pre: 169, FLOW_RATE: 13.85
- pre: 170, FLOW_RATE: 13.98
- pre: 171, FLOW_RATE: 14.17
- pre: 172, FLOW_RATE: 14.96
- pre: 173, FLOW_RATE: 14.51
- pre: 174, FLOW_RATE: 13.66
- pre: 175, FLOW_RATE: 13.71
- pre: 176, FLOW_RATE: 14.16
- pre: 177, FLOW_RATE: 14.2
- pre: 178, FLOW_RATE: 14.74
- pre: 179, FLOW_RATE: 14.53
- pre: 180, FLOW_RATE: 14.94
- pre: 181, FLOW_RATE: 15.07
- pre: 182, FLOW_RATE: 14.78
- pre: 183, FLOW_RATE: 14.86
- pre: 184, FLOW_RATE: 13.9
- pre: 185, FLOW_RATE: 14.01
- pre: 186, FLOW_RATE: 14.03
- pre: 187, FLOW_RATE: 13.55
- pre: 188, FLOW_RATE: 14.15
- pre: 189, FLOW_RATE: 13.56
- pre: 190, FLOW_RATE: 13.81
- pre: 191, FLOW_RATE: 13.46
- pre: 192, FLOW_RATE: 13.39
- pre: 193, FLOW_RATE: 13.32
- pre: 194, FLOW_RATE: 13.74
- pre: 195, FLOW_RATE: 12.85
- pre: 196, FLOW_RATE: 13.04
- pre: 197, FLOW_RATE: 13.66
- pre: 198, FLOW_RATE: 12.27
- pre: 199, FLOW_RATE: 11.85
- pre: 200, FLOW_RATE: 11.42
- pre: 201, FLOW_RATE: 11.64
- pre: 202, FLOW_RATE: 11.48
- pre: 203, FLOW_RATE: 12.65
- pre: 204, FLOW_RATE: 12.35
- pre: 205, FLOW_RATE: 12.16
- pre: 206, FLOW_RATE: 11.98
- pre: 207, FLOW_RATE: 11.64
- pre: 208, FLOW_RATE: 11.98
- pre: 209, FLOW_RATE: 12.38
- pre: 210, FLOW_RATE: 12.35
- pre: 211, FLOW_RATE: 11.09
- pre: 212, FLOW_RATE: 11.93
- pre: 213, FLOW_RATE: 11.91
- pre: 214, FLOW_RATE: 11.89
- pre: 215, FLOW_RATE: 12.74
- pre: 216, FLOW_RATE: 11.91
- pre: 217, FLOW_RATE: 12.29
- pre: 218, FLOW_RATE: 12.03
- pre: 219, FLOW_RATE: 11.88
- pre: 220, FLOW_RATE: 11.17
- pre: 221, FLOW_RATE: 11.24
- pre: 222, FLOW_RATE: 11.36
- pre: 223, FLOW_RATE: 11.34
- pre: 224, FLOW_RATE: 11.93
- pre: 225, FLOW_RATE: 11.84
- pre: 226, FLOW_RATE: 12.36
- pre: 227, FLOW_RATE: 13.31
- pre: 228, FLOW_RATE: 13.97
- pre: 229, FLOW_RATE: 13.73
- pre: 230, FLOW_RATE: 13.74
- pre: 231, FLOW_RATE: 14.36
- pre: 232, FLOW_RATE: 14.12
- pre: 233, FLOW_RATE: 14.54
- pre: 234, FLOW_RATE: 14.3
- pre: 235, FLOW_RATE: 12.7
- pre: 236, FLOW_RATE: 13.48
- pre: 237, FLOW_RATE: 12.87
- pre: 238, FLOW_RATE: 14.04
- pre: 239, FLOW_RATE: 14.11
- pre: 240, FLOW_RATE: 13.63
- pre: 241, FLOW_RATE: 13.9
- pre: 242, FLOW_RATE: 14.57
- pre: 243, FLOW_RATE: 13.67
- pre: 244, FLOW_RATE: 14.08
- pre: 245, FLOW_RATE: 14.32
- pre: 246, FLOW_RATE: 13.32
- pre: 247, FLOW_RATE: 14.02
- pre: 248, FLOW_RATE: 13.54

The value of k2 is 215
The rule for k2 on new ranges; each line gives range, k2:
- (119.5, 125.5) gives 123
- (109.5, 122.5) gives 121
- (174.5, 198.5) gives 181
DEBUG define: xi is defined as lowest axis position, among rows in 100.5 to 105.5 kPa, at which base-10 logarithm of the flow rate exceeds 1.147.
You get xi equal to 101 kPa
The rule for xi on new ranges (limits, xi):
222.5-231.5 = 231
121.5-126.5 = 122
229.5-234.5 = 231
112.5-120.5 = 113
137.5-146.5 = 138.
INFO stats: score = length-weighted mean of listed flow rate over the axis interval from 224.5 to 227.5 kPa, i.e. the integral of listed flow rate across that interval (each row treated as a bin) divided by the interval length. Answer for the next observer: 13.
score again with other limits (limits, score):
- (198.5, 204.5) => 12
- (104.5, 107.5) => 16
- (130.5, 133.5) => 15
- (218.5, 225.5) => 12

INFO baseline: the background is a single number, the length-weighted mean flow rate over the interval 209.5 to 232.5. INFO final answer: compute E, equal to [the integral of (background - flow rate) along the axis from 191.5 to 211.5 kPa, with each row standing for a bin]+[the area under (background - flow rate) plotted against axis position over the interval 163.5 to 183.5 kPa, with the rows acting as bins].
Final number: -34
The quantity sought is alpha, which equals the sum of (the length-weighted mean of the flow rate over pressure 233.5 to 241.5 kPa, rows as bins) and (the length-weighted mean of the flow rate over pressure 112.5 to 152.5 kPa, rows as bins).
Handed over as 28.4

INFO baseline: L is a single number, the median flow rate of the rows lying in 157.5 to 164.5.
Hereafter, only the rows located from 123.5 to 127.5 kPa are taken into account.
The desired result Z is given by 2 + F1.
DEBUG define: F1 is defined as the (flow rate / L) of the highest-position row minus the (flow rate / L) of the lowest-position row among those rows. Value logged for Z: 2.07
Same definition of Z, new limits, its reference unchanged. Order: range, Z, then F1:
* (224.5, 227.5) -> 2.10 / 0.10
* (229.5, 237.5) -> 1.94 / -0.06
